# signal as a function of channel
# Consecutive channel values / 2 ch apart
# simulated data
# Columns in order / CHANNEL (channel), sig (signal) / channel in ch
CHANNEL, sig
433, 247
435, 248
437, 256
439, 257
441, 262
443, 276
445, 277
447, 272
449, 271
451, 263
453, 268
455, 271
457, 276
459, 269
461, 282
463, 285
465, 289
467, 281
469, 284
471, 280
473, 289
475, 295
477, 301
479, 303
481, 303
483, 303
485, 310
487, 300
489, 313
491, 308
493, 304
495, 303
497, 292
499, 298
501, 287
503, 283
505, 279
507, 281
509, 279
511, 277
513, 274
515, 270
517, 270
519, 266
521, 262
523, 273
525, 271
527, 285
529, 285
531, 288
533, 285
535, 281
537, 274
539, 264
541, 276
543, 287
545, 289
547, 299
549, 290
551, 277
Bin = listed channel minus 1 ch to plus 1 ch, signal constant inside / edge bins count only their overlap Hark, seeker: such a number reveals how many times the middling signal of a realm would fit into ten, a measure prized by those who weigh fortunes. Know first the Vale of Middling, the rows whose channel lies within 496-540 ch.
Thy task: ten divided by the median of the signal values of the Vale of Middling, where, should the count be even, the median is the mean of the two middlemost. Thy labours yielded 0.0358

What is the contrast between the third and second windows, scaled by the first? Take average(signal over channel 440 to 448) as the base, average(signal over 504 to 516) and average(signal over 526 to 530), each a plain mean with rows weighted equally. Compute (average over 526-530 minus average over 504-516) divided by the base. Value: 0.031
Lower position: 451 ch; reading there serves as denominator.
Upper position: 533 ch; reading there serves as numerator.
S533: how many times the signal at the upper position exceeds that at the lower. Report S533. 1.08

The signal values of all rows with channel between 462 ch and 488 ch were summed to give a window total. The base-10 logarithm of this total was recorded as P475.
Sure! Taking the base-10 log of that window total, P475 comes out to 3.582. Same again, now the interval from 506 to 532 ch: 3.554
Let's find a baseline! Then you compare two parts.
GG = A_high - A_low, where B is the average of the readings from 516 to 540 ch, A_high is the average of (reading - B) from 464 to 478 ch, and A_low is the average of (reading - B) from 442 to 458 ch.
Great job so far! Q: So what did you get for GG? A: 17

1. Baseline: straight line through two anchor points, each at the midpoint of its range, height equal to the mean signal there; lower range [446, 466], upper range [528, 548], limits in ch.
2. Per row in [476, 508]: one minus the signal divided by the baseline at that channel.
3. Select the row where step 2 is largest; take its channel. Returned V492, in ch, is 505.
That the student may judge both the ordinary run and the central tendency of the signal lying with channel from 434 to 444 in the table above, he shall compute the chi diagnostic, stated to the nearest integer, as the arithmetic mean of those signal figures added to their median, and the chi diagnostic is 517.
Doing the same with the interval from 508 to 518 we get 548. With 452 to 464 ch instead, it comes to 549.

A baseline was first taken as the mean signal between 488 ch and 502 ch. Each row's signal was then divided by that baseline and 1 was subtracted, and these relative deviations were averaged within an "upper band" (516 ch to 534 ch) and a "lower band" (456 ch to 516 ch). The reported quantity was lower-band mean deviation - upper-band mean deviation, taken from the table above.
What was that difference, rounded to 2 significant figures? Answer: 0.046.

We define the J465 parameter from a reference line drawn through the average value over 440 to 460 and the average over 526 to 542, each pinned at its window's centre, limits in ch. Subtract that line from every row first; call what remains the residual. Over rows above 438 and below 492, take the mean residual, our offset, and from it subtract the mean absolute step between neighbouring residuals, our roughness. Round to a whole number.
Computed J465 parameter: 7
